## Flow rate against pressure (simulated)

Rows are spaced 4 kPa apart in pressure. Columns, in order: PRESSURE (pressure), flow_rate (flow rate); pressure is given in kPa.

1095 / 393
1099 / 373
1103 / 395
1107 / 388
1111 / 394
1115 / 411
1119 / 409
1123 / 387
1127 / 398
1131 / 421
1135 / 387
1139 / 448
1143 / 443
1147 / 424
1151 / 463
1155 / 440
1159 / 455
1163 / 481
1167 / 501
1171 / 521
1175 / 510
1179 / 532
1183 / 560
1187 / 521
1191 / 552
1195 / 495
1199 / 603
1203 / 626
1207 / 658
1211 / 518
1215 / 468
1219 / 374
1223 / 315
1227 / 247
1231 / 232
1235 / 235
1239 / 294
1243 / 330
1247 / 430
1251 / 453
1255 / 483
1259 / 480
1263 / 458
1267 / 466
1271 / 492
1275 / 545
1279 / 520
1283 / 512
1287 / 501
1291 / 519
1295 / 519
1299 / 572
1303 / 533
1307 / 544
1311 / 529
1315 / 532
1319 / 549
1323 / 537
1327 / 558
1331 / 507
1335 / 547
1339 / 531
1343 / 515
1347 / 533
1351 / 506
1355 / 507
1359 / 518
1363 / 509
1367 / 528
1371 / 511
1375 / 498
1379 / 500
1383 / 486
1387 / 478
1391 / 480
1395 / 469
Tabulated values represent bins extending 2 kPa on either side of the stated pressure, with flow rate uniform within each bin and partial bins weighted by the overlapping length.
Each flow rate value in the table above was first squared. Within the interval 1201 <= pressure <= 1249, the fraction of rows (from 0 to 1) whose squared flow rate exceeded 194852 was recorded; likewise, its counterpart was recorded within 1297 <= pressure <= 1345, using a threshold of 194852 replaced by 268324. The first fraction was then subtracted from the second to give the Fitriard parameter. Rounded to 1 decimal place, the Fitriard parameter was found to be 0.5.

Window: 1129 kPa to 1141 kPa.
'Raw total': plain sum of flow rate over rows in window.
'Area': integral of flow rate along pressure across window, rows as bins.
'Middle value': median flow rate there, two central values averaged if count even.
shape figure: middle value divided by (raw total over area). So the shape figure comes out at 1684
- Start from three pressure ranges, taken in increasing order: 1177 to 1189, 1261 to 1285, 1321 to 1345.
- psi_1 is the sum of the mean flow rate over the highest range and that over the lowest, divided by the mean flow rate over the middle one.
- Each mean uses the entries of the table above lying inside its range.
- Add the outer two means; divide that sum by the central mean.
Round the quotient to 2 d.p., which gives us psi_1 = 2.15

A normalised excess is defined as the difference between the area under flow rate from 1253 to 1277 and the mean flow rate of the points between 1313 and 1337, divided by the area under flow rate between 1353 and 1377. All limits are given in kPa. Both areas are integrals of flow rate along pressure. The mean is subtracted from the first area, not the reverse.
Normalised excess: 0.91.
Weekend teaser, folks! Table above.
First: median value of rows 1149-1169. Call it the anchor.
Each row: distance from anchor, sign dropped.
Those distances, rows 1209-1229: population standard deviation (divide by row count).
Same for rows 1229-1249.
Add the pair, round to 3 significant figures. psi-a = 146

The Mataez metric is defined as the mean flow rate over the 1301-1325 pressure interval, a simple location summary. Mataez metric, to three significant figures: 537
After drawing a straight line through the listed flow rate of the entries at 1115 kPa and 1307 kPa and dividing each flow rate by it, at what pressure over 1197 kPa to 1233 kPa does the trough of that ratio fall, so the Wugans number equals 1231 kPa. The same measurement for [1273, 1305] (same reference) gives 1287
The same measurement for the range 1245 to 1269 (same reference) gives 1247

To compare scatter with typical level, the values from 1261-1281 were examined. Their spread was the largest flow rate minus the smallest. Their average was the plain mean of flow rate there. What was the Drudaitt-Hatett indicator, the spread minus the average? -409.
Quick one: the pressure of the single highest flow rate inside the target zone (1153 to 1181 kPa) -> 1179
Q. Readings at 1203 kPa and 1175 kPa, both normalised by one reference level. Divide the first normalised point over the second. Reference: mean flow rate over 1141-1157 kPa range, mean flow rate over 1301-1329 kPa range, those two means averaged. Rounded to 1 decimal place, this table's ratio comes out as 1.2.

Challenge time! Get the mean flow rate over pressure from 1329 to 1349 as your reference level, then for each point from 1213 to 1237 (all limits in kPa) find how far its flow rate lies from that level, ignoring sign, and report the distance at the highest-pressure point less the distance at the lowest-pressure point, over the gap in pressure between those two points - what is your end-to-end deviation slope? 12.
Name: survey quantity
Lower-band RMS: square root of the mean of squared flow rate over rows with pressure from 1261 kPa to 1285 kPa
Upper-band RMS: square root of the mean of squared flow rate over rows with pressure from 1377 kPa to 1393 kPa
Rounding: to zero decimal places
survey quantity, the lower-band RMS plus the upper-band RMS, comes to 986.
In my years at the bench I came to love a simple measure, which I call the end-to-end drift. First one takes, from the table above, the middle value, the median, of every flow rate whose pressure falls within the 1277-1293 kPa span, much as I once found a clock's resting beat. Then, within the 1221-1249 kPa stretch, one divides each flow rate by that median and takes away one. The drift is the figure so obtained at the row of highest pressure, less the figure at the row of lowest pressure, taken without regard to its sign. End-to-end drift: 0.22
